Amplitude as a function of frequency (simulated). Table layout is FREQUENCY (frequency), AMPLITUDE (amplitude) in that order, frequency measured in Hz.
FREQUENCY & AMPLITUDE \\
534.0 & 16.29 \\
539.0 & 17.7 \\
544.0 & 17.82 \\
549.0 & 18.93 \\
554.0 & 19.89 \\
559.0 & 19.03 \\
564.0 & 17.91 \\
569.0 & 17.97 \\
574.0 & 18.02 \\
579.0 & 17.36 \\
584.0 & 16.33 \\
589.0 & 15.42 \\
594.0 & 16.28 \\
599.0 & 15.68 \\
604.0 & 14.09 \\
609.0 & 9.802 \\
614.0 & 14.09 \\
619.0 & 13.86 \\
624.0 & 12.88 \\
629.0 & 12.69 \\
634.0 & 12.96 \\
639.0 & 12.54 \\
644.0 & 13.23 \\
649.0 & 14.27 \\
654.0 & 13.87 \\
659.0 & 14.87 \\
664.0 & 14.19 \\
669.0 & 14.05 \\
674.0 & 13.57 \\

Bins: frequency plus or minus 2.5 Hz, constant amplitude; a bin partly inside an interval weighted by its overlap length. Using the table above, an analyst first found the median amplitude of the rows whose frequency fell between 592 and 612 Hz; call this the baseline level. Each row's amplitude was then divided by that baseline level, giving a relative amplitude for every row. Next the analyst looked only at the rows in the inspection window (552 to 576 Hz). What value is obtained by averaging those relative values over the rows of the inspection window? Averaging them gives 1.2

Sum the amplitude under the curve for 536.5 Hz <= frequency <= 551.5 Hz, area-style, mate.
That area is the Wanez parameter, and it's 272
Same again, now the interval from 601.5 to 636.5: 452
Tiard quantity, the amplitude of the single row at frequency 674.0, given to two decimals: 13.57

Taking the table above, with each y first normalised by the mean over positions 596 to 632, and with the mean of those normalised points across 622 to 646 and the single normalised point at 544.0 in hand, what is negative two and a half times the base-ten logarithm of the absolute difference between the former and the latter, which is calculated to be 1.1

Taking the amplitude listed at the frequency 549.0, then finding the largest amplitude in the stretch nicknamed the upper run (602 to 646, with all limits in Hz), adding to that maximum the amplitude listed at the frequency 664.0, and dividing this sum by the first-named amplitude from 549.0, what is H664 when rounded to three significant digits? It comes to 1.49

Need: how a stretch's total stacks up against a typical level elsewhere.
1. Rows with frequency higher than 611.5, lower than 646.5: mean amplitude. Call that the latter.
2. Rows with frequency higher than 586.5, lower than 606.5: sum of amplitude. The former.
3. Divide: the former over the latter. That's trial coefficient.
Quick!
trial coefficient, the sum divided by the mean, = 4.7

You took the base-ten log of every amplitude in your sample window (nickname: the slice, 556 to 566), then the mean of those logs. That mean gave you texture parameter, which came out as 1.27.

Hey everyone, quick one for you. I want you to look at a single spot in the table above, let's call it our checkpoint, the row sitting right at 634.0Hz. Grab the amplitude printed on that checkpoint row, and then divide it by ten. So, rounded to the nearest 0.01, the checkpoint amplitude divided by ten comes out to 1.30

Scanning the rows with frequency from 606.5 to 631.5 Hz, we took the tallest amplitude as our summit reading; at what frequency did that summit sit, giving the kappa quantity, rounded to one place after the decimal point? 614.0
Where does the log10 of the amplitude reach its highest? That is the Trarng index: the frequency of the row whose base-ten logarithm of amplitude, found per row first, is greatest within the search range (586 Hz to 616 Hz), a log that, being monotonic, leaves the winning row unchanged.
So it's 594.0 Hz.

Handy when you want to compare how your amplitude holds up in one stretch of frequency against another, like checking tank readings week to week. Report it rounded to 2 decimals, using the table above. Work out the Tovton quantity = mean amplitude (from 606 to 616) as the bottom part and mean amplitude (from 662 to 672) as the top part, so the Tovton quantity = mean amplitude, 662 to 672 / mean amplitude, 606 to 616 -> 1.18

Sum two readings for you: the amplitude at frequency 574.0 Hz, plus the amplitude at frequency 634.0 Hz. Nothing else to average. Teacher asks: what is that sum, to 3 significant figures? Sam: 31.0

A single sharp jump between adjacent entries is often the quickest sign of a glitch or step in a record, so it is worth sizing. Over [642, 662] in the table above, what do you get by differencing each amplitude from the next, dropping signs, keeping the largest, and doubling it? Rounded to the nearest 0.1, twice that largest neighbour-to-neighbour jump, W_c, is 2.1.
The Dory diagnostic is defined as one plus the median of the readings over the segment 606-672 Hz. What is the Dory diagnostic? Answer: 14.9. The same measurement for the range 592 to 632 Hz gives 15.0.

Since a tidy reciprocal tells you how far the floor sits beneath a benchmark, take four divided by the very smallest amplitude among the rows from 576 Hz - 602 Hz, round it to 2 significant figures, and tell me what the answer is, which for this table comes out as 0.26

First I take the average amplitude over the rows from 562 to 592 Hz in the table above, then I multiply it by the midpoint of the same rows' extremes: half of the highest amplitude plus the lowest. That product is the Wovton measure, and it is 287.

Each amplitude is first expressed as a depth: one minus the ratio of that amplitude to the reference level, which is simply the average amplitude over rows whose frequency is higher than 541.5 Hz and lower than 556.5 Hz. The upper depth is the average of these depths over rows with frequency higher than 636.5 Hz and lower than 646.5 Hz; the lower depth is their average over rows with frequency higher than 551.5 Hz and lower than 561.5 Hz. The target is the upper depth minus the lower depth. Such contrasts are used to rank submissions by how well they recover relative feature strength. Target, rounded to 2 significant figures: 0.35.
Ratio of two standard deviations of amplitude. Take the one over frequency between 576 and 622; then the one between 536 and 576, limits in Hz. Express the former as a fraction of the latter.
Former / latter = 2.8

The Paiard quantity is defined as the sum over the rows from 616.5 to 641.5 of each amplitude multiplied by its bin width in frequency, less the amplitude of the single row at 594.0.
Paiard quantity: 308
